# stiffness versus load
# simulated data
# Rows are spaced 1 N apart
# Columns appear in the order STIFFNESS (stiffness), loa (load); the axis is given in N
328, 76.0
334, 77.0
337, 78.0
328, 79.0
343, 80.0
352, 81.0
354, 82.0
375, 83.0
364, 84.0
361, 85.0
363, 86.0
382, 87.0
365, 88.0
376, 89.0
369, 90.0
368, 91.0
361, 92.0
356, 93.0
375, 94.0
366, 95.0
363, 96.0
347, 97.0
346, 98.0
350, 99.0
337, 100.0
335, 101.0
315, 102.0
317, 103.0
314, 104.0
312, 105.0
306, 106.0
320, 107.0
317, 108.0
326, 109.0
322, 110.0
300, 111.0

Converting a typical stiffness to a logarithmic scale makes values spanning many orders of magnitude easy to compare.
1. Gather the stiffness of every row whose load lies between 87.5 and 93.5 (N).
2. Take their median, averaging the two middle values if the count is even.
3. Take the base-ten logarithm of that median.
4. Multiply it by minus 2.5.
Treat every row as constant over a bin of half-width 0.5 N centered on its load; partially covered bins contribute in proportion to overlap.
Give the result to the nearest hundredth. -6.41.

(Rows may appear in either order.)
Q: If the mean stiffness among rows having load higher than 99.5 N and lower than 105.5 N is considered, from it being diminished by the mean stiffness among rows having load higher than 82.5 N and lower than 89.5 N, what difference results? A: -48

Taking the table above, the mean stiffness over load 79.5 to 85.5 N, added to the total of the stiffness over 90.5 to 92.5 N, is 1087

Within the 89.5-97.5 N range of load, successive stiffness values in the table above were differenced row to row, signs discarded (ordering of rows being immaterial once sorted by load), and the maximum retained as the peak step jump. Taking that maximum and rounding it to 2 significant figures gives 19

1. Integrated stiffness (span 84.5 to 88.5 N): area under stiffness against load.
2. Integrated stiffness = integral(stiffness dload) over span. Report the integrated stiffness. 1471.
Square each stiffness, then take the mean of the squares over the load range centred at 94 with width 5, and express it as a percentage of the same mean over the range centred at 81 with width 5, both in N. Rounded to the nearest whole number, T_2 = 108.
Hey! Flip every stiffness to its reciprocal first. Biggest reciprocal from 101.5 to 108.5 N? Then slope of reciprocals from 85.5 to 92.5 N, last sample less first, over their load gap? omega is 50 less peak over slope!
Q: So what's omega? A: -1235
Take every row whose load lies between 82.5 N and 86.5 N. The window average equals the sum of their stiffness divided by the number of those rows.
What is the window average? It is 366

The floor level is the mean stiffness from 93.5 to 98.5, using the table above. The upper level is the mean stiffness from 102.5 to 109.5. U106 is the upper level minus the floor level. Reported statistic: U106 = -43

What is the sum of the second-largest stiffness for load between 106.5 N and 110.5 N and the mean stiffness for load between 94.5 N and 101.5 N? 671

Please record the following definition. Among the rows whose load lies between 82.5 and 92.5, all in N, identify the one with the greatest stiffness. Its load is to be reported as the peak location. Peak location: 87.0 N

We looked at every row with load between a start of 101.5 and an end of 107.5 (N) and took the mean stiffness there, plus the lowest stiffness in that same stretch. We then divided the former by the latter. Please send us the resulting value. 1.03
